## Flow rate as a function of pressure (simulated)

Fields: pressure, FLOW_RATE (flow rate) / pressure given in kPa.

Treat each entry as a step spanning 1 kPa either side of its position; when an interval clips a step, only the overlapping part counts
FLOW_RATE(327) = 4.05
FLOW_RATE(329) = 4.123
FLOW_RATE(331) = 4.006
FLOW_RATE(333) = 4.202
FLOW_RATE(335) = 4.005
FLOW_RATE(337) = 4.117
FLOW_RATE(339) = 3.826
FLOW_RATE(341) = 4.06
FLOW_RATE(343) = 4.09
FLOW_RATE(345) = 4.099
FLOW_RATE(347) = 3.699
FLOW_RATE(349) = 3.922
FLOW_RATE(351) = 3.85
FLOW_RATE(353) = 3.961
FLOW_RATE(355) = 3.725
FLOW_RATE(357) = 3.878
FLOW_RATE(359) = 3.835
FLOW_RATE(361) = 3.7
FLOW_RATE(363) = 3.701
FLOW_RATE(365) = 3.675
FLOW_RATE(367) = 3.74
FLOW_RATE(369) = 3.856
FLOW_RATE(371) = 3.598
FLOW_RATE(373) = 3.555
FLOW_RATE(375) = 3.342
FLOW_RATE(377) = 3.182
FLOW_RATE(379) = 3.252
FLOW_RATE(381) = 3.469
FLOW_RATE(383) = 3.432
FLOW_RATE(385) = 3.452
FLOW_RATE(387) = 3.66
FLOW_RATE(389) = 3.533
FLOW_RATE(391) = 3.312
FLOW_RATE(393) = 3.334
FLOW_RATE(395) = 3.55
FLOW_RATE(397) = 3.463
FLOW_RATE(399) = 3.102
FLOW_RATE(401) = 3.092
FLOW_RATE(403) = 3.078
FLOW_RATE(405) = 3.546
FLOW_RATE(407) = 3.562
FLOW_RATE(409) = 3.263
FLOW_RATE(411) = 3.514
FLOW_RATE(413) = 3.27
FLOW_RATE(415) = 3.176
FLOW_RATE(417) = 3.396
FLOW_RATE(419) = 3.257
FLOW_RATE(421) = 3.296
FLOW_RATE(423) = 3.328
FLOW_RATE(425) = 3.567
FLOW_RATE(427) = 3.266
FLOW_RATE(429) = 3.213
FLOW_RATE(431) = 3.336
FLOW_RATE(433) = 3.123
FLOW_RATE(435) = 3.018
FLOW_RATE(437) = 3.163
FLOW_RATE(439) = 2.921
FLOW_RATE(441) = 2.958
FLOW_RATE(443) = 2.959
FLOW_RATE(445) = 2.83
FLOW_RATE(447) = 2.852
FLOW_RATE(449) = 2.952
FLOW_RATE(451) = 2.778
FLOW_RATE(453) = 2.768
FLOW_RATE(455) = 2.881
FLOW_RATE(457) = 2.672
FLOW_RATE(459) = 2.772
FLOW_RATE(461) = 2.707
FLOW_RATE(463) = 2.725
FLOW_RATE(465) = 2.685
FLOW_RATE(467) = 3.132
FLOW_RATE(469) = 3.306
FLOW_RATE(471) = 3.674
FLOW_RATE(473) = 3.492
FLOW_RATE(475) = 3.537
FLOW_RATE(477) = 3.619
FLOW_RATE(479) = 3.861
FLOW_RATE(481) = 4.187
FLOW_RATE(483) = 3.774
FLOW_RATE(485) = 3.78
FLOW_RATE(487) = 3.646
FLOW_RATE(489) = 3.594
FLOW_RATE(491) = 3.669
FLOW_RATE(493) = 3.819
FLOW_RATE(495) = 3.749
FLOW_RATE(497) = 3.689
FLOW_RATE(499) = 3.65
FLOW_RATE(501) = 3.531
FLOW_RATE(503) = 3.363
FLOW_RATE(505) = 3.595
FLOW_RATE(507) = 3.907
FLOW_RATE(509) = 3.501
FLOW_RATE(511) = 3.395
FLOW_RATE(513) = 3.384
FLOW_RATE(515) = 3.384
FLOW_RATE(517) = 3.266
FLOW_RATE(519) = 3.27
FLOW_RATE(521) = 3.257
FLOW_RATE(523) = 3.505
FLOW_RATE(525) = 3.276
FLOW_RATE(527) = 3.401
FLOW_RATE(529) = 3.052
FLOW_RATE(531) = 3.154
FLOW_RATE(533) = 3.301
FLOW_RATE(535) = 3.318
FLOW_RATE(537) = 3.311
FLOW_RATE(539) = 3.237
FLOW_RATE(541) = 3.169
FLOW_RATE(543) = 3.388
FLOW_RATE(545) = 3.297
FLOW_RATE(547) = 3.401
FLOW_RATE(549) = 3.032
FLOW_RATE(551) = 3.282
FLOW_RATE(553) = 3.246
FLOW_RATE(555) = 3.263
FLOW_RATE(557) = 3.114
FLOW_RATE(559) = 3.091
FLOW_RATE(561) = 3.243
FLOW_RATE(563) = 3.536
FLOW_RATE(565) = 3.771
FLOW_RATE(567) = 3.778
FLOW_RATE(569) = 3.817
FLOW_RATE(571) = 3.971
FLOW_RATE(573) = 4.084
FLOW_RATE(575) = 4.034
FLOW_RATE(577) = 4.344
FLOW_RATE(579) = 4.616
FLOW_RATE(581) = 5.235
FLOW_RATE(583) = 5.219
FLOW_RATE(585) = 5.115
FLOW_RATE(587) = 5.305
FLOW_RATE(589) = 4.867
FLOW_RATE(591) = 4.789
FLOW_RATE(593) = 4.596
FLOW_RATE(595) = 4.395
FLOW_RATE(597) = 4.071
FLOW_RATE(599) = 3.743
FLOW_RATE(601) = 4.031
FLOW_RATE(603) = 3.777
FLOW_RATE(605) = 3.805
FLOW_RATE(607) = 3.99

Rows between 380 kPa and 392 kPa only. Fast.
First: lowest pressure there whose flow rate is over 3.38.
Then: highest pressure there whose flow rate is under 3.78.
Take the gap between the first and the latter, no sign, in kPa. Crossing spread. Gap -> 10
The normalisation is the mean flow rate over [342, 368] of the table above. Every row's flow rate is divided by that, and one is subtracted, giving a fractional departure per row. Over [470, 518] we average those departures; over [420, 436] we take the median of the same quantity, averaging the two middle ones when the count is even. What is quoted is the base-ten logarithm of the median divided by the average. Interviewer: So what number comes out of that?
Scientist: 0.43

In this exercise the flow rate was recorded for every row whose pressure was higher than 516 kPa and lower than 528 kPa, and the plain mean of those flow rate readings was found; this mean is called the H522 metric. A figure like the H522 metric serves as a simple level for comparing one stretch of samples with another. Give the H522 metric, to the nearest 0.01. 3.33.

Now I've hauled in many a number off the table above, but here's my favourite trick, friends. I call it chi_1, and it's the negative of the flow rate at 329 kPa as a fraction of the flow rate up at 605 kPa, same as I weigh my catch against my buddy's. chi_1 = -1.08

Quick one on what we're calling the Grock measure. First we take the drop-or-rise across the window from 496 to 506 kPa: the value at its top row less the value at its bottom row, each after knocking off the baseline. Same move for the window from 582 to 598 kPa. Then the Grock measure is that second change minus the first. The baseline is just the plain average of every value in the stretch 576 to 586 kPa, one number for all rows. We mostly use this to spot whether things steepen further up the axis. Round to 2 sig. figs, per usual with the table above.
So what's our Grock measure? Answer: -1.1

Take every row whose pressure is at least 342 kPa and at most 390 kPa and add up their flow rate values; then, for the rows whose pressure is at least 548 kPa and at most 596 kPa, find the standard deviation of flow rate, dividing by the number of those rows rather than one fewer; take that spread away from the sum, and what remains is 87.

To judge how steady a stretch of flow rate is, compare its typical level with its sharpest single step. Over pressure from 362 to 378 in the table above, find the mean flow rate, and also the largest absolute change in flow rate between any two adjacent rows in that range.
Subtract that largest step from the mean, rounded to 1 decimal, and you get 3.3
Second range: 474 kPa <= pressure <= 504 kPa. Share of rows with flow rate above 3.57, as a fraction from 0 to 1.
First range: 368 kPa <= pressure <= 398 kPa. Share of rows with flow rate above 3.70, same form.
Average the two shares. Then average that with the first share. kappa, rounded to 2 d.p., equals 0.25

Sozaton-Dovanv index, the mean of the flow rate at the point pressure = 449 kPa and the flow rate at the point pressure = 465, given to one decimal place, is 2.8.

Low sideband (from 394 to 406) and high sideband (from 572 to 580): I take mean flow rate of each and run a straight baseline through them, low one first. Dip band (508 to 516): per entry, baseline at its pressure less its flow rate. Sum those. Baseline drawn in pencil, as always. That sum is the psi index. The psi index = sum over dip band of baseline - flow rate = 2.0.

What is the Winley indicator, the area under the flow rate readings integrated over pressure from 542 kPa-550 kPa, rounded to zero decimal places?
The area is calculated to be 26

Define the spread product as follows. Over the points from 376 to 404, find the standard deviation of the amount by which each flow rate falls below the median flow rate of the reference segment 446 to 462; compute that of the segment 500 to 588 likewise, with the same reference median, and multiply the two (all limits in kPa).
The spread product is 0.11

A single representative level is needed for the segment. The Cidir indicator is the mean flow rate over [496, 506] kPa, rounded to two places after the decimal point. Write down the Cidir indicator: 3.57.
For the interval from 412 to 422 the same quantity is 3.28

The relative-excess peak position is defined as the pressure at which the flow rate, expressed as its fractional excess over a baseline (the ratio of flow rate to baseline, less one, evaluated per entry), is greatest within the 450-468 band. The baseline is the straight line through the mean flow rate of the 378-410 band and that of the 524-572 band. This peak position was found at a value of 467 kPa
